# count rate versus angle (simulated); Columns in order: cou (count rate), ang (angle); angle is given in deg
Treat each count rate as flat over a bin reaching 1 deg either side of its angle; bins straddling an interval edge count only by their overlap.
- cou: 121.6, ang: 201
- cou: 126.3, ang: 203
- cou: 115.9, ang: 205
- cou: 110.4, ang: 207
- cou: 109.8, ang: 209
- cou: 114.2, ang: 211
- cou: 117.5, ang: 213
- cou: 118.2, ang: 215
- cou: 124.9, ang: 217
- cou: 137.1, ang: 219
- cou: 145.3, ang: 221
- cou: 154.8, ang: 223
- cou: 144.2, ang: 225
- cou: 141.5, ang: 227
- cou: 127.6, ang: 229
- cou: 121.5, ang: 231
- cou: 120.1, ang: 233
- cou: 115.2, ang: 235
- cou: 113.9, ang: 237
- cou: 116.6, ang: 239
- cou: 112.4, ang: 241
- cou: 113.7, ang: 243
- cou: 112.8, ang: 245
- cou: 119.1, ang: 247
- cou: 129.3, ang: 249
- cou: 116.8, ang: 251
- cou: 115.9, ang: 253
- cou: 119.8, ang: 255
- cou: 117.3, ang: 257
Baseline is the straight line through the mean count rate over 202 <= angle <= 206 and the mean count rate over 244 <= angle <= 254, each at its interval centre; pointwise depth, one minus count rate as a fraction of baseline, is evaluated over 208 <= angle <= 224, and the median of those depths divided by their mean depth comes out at 0.1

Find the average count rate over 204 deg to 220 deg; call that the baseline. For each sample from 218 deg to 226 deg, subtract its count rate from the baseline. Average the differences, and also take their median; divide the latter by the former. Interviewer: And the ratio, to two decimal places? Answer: 0.98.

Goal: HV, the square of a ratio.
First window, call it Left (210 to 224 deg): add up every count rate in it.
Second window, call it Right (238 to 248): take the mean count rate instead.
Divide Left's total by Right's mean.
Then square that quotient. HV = 63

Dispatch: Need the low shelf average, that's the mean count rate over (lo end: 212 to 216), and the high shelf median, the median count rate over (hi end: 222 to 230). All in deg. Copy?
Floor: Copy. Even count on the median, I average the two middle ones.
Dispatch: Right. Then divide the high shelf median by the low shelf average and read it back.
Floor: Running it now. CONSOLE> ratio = 1.21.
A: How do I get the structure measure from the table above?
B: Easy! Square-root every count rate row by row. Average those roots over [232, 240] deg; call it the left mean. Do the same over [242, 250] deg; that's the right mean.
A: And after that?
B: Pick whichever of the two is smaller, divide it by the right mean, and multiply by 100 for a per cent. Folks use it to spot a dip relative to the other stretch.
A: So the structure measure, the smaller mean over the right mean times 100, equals 99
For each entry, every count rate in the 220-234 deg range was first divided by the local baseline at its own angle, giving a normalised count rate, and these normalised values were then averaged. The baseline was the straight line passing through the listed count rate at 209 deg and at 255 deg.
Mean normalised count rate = 1.20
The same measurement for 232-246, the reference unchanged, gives 0.99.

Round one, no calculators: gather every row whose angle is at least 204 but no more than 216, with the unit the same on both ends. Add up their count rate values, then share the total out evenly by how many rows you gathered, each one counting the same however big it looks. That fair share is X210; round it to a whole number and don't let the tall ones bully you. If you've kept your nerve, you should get 114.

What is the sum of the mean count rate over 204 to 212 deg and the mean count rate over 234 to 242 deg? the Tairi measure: 227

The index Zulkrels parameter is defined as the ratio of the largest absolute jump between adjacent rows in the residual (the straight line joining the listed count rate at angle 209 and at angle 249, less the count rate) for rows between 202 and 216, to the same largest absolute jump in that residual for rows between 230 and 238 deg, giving 1.9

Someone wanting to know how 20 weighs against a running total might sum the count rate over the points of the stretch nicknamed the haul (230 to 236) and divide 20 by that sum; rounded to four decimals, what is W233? 0.0561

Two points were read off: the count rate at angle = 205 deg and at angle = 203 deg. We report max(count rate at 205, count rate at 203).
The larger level 126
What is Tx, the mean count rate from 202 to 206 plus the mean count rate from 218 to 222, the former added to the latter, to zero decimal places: 262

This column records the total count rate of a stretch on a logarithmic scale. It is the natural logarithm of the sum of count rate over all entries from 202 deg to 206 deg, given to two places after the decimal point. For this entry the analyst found 5.49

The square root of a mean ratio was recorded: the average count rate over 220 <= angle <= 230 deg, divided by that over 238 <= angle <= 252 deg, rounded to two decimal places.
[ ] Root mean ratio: 1.10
